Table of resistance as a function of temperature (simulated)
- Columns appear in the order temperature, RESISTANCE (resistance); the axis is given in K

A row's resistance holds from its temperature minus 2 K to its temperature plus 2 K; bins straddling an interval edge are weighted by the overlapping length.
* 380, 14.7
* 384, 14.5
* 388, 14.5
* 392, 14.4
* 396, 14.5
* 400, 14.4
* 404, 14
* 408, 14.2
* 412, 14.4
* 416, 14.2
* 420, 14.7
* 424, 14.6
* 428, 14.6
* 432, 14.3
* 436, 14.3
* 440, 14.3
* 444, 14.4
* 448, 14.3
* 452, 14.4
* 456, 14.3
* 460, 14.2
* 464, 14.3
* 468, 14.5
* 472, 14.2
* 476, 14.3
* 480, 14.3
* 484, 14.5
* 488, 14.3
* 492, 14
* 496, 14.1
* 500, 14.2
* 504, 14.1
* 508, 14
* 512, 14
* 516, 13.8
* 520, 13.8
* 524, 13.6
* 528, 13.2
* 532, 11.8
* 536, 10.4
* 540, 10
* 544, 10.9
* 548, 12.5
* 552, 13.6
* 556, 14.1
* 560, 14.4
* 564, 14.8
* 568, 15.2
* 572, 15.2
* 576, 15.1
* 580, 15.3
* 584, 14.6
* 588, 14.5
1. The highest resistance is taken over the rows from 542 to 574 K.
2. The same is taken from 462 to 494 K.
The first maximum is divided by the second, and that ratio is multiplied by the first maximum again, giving 15.9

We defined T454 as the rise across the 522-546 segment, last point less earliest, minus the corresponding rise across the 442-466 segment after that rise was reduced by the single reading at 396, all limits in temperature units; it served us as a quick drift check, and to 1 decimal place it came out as 11.9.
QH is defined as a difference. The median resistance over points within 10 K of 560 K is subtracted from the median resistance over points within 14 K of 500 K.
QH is -0.3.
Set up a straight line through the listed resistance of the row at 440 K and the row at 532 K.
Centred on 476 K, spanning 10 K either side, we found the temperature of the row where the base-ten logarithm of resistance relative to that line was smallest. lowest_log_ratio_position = 472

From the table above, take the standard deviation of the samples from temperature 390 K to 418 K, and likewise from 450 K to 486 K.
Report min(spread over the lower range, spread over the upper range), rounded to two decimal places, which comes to 0.11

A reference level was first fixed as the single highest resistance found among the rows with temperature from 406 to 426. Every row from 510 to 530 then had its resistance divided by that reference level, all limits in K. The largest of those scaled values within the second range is 0.952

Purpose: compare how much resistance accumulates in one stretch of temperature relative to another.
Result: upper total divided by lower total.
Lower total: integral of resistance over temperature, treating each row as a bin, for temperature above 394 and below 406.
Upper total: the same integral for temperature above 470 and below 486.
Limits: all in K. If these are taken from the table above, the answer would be 1.3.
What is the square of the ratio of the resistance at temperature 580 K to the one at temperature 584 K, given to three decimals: 1.098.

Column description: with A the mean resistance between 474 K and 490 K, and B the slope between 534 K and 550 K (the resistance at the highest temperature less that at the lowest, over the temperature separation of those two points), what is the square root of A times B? 1.6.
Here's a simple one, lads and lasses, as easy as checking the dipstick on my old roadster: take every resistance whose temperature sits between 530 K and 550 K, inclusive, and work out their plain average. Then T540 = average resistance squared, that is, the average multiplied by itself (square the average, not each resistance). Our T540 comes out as 124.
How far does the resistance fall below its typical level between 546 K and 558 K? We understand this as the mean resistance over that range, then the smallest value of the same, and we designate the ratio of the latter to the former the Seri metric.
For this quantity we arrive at 0.933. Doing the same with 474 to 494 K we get 0.980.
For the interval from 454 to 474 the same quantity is 0.993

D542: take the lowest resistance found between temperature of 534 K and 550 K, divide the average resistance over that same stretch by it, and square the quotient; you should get 1.20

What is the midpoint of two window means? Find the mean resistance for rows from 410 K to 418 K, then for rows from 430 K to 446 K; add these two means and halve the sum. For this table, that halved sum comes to 14.3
